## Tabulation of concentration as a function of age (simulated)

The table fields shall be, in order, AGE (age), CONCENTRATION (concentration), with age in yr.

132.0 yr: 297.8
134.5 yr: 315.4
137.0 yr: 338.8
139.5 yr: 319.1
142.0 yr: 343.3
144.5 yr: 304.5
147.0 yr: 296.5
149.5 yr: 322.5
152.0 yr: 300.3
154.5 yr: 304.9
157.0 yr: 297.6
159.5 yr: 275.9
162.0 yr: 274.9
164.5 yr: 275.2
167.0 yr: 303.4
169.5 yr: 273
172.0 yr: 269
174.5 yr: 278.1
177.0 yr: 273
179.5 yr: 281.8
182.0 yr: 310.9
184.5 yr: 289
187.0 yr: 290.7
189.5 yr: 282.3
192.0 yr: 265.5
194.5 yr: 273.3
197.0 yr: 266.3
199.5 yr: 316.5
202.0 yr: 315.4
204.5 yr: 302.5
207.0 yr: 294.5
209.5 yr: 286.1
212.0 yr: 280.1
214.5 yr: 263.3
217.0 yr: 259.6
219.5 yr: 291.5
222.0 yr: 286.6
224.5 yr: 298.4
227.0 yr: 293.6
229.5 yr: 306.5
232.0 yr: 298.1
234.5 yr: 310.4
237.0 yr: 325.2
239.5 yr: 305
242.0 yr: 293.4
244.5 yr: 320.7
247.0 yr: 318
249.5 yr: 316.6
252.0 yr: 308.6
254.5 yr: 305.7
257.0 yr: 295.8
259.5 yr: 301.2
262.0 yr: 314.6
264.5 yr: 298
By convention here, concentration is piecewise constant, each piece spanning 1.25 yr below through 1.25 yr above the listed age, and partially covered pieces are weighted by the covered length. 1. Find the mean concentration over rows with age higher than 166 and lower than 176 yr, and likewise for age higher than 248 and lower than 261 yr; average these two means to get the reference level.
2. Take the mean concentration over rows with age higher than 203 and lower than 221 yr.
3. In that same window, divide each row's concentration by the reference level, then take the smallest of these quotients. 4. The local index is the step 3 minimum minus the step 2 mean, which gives -282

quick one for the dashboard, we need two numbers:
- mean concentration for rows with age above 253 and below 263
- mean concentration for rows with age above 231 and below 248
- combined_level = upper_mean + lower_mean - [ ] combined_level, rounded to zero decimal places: 614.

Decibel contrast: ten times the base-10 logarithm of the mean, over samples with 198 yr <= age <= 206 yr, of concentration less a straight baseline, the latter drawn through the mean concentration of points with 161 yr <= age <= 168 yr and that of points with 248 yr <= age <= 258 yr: 12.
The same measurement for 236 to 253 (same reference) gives 9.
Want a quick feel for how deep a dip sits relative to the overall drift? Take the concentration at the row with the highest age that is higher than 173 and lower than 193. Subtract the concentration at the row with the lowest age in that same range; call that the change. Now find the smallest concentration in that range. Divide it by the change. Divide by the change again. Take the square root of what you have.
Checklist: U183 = 1.3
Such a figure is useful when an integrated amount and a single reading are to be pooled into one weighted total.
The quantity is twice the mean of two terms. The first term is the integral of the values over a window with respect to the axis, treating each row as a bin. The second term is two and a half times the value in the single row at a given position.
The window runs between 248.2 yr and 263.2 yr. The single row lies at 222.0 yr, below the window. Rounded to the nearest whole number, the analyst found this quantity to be 5323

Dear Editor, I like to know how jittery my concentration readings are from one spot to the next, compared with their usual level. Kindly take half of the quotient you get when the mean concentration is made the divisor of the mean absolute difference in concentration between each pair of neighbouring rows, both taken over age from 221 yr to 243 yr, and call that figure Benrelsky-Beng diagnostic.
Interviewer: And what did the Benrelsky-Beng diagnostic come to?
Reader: 0.0200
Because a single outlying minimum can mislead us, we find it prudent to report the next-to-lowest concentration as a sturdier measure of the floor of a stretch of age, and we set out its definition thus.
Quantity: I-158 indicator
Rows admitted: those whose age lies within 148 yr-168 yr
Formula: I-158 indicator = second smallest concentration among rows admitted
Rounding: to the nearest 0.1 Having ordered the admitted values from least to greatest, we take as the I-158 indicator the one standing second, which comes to 275.2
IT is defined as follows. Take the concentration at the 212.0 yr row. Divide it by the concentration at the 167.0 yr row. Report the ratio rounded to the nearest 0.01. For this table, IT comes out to 0.92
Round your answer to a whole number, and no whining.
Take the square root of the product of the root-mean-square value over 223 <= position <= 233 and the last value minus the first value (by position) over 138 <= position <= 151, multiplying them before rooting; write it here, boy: 32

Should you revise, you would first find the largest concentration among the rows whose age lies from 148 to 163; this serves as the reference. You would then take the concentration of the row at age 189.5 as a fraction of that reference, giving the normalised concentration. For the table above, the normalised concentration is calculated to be 0.88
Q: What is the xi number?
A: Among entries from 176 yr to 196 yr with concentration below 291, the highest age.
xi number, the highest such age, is 194.5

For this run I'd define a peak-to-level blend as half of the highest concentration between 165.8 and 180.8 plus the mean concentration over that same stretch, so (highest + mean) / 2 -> 292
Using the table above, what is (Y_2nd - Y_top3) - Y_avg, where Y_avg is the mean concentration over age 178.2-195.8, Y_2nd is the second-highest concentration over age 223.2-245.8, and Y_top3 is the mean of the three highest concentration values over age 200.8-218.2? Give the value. -268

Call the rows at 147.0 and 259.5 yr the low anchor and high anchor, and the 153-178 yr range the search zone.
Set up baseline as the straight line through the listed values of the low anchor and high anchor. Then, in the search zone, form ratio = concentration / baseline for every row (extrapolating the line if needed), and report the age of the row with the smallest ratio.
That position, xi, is 172.0 yr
